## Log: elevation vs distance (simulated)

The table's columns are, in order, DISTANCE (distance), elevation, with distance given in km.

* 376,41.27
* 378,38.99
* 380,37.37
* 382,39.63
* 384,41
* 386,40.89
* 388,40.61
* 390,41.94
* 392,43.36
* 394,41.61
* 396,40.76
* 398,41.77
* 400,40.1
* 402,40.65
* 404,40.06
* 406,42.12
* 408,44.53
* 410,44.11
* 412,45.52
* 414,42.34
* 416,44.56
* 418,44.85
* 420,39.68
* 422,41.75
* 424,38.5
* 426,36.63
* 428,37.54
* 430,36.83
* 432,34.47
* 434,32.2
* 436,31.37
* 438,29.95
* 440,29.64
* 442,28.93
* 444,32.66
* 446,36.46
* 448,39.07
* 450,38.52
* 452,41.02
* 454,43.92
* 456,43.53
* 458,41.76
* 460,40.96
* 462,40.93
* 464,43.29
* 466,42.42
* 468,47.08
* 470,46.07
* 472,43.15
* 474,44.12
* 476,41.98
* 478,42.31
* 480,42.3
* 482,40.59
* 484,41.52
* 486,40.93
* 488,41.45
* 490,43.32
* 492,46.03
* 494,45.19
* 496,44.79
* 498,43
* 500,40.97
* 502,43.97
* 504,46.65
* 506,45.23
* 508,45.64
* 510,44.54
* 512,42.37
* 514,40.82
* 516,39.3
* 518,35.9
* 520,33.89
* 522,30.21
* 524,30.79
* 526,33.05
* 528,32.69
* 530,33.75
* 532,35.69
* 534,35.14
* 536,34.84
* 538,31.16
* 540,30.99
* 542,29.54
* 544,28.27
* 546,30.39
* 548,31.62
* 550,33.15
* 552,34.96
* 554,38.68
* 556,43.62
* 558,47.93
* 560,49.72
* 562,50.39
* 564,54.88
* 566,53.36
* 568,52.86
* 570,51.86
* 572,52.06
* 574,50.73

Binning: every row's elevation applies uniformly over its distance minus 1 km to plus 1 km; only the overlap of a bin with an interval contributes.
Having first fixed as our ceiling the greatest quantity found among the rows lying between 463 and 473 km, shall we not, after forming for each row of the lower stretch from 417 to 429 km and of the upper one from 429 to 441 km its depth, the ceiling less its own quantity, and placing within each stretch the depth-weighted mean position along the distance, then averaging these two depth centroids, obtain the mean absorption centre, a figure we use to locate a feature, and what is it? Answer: 429.8 km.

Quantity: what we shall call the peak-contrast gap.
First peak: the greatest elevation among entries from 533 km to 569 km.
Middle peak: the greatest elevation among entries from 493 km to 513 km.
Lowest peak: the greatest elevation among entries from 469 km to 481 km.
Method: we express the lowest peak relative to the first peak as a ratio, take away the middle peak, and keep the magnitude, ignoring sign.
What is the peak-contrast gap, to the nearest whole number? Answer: 46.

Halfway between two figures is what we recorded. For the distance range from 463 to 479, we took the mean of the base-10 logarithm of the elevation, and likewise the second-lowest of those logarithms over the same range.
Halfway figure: 1.63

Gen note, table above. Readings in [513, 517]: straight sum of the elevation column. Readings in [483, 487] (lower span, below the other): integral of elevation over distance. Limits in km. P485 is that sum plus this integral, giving 245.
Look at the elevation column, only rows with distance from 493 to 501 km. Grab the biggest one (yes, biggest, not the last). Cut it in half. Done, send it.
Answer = 22.6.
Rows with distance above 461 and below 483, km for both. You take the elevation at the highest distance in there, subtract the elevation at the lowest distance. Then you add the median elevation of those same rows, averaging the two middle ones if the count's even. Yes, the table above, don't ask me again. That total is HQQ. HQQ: 42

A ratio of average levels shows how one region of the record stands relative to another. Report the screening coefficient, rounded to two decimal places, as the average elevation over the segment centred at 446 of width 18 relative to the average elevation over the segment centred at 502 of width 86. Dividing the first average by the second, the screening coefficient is 0.90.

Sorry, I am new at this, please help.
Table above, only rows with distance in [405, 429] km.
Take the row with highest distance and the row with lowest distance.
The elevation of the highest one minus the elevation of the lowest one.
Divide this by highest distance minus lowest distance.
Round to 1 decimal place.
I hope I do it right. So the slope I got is -0.2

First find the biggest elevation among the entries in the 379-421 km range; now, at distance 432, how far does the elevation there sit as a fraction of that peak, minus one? -0.24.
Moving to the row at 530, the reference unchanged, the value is -0.26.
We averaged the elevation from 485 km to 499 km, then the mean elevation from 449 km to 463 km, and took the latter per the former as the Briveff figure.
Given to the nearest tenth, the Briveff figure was 1.0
